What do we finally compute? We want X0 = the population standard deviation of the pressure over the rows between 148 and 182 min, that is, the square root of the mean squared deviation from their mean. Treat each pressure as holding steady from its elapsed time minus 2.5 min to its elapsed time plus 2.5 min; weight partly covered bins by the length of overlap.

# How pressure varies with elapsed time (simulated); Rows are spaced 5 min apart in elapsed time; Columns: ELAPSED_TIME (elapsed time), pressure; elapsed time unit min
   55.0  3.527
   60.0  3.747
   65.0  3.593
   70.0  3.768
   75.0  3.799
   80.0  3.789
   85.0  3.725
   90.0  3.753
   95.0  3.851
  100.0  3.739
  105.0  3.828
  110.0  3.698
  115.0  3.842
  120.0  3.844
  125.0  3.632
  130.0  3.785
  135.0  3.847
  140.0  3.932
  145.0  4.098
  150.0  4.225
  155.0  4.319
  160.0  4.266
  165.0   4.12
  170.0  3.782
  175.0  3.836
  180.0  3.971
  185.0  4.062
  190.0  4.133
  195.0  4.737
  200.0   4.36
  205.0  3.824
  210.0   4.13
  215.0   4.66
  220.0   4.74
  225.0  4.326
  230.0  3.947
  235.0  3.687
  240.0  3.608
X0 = 0.20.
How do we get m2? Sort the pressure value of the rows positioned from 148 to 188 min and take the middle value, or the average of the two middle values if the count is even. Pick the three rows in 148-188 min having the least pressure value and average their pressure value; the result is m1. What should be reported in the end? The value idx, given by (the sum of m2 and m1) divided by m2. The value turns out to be 1.94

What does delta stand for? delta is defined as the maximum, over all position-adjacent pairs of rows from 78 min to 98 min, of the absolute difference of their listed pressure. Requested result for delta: 0.10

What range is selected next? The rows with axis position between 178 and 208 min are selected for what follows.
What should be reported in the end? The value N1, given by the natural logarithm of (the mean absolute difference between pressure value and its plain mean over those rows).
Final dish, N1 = -1.4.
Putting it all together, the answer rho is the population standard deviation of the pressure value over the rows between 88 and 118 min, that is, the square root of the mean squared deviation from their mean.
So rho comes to 0.06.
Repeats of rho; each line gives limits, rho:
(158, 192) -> 0.16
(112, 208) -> 0.26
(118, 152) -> 0.18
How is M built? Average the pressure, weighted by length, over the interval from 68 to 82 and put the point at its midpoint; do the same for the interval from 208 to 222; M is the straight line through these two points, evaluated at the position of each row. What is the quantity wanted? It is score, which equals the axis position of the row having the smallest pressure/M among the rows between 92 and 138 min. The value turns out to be 125.0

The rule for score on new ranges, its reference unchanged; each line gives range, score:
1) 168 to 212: 205.0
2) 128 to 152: 130.0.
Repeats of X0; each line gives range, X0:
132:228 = 0.29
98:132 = 0.07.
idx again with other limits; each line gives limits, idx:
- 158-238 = 1.91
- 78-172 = 1.96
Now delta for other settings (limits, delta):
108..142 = 0.21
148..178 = 0.34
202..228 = 0.53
